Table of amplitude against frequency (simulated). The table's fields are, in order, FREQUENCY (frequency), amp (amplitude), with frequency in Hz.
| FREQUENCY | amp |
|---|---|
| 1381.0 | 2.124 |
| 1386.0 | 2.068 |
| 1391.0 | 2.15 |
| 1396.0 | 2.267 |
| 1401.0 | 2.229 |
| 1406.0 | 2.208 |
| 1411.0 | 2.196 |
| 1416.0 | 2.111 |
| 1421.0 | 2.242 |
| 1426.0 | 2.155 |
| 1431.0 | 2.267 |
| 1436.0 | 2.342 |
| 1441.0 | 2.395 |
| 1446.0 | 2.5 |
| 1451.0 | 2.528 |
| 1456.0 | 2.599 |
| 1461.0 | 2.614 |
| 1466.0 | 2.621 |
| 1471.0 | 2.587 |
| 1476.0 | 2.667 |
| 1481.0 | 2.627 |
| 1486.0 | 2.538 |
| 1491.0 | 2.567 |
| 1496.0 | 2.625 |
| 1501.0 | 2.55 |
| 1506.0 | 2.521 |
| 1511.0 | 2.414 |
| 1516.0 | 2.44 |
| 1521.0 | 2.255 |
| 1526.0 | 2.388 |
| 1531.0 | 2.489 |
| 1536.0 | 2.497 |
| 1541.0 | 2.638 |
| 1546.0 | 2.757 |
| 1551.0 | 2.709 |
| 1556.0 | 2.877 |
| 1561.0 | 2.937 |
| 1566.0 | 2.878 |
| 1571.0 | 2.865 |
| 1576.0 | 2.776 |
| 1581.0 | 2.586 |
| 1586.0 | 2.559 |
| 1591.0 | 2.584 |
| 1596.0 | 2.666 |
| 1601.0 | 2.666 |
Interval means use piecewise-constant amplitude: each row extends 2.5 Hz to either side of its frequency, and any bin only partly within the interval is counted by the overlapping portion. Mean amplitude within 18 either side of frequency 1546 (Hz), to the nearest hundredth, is 2.70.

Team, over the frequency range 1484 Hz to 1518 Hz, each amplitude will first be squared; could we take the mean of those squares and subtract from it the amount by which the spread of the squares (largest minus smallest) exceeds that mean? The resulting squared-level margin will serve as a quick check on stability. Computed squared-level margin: 11.7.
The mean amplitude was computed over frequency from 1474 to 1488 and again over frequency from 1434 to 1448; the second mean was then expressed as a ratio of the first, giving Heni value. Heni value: 0.92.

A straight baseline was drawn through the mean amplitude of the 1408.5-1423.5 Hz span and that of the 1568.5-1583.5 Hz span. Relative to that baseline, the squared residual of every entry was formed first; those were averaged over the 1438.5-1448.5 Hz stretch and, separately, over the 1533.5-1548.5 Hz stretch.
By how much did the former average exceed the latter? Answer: 0.022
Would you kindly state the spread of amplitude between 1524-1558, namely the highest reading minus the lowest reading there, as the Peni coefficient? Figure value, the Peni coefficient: 0.49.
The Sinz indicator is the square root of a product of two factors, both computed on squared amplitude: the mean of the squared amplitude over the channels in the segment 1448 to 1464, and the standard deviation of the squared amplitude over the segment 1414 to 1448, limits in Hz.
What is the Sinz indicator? 2.0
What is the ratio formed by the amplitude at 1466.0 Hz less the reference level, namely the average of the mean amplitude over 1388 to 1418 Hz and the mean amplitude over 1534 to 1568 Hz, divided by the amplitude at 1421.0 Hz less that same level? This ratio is -0.6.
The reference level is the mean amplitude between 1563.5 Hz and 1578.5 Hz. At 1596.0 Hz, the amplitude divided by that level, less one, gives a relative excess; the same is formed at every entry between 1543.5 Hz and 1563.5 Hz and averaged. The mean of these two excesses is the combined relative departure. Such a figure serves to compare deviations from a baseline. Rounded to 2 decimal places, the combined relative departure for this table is -0.03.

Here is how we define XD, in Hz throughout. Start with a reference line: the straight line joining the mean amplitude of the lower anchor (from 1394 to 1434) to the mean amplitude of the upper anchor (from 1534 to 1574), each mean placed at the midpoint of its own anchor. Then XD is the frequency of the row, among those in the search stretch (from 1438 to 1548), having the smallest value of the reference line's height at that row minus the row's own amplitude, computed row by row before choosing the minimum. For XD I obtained 1456.0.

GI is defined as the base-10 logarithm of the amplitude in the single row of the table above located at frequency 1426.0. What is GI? 0.33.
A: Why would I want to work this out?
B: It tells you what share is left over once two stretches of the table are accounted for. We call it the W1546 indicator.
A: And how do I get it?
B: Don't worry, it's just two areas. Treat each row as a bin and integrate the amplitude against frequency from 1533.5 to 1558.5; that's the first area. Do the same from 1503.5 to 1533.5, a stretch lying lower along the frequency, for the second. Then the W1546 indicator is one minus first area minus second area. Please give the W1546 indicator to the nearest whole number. -139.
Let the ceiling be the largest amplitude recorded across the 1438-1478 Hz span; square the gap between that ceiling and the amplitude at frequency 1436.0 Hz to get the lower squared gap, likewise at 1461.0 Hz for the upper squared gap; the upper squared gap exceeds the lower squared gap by -0.10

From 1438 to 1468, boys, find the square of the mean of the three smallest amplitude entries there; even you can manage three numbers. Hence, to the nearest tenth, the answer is 6.1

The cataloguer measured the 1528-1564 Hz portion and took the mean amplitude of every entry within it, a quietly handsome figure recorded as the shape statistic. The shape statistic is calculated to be 2.70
